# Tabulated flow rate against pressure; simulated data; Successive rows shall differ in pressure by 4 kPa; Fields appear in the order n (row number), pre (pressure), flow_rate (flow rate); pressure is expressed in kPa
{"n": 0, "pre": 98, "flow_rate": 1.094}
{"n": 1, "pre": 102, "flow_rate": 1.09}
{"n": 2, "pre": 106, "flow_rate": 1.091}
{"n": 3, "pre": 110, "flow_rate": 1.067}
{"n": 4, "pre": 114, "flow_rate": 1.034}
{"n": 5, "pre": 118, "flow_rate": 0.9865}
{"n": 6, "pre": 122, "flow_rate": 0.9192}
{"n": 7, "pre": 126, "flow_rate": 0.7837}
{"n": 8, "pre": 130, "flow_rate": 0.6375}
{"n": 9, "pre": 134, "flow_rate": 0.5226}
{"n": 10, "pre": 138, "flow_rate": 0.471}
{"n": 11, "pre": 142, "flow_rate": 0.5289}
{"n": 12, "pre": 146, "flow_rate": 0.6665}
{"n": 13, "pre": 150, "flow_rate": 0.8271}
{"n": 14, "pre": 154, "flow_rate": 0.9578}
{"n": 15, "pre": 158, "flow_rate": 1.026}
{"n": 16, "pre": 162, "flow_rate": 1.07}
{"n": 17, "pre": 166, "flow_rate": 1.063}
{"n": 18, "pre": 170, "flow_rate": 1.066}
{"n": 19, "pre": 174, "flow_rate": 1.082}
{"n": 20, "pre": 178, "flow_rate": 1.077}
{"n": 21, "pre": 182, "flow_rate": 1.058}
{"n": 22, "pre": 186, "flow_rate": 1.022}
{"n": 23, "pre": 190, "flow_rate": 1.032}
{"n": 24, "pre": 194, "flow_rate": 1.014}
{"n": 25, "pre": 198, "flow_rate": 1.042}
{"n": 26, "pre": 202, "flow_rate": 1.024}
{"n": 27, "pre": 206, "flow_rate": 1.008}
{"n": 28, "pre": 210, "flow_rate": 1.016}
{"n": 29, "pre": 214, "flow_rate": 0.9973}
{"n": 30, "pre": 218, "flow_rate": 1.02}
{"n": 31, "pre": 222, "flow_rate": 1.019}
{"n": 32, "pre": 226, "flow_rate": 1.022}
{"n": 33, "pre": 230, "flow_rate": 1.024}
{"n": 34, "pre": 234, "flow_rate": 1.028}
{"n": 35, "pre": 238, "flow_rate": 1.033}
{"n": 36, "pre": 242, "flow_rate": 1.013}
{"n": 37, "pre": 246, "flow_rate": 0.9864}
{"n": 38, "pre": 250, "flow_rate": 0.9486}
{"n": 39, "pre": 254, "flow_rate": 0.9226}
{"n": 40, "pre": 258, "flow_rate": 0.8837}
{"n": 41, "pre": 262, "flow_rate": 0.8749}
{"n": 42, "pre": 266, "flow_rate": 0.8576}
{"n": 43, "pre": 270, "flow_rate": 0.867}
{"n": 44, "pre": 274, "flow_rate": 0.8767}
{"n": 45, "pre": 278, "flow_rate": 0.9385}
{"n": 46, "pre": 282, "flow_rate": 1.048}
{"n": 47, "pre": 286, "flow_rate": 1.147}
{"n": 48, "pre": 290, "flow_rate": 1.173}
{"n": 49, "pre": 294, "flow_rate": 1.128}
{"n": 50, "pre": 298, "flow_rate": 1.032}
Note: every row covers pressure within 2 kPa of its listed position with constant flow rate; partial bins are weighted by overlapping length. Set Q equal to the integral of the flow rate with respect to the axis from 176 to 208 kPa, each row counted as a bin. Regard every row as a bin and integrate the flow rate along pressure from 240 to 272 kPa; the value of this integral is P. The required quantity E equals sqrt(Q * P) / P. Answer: 1.06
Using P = 29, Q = 33.1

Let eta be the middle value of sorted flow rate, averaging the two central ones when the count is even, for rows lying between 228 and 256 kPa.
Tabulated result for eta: 1.01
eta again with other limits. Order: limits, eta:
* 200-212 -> 1.02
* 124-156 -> 0.65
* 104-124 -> 1.03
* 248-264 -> 0.90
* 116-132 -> 0.85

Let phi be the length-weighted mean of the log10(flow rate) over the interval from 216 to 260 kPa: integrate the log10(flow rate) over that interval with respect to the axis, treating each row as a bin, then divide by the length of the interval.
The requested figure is -0.004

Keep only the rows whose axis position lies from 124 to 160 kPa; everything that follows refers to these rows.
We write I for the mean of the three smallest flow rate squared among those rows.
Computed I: 0.3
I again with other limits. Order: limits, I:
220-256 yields 0.9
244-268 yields 0.8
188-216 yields 1.0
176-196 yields 1.0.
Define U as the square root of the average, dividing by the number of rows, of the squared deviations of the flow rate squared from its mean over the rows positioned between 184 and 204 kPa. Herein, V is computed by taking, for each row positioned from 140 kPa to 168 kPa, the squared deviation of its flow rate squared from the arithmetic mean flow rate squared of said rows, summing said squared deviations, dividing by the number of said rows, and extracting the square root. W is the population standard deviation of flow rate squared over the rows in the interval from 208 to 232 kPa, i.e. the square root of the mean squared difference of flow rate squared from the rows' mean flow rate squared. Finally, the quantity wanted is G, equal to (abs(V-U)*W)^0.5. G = 0.07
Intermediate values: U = 0.02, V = 0.320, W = 0.02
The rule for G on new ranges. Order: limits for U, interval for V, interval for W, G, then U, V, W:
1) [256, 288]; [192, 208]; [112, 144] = 0.23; 0.20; 0.026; 0.32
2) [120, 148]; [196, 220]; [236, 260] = 0.13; 0.21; 0.028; 0.10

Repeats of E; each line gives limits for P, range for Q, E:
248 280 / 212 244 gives 1.07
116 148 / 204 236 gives 1.21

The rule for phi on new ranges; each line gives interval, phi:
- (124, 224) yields -0.048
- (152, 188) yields 0.020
